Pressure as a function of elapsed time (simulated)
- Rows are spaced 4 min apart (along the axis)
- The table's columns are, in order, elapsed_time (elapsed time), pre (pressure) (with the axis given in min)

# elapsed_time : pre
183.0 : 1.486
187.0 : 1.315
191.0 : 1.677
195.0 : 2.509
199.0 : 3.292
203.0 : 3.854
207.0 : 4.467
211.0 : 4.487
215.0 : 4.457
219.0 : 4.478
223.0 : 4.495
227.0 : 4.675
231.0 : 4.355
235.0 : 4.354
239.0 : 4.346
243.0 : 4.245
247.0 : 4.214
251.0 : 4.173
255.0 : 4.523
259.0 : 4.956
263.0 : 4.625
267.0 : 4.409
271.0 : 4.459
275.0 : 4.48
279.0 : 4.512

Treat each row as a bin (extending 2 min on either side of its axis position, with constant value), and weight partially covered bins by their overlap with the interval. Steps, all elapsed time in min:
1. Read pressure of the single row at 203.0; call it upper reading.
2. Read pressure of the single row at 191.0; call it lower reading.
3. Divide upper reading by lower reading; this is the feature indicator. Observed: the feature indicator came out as 2.30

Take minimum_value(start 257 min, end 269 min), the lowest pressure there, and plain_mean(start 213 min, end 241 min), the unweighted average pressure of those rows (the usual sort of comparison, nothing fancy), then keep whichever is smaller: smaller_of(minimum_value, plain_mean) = 4.4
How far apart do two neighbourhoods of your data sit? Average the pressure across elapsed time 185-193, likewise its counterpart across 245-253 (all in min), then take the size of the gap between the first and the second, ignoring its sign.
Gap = 2.7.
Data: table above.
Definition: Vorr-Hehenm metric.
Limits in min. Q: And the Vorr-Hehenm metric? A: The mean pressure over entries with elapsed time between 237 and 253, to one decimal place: 4.2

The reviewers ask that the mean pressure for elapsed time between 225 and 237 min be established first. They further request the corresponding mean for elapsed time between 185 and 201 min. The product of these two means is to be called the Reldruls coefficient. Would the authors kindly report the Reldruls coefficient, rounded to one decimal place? 9.8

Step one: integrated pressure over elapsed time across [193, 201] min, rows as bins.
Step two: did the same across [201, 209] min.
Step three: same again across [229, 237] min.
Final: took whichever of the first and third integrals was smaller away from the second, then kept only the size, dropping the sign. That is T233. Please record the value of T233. 10.1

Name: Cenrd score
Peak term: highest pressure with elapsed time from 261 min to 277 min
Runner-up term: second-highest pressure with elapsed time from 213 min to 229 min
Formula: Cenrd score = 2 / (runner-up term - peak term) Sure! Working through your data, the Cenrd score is -15.4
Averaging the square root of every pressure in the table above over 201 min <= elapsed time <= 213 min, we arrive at 2.06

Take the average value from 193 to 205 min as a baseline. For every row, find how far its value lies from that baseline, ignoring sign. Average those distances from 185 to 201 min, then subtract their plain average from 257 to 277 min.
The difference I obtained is -0.31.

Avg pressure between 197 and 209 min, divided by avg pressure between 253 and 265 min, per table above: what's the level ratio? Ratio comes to 0.82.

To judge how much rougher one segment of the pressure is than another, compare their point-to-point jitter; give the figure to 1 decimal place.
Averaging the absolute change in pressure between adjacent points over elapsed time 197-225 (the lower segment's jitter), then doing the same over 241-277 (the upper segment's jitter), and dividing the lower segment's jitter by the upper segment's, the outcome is 1.1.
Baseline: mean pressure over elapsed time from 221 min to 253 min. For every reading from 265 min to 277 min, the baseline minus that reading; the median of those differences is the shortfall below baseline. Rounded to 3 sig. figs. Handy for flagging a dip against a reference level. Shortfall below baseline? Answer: -0.102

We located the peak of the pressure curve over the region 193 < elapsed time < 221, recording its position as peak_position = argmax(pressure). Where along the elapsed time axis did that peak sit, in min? 211.0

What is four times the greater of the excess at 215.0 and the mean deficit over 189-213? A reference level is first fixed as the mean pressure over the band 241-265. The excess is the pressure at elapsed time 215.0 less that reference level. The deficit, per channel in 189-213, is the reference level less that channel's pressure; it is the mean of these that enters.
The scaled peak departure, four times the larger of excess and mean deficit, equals 4.3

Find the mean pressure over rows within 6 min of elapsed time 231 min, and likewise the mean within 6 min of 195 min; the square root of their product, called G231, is 3.33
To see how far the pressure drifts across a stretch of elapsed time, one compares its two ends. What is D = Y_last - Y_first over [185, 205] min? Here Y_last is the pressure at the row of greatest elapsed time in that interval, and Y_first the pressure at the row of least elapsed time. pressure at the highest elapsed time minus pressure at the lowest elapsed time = 2.5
